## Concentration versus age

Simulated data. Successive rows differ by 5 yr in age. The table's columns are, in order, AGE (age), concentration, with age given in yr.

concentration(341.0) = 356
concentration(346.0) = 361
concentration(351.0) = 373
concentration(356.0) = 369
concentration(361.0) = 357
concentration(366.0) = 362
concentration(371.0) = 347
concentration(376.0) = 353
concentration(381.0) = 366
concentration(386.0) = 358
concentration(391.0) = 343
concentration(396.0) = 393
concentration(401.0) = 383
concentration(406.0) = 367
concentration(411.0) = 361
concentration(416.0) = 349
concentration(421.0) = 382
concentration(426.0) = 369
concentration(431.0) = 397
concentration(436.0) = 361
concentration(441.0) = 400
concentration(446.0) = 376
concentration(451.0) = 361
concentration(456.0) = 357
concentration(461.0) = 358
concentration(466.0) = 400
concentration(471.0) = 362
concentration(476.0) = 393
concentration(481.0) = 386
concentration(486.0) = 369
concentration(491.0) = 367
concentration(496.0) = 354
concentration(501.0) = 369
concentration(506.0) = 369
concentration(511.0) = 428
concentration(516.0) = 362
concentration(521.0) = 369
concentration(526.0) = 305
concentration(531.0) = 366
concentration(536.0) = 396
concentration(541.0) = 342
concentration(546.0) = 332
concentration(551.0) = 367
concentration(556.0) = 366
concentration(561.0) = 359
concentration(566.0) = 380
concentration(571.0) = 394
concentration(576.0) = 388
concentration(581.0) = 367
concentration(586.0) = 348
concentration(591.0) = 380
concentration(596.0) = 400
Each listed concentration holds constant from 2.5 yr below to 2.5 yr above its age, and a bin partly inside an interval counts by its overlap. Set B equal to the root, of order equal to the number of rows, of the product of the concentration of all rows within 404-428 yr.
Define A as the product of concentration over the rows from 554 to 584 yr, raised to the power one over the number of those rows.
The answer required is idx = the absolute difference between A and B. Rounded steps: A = 375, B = 365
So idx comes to 10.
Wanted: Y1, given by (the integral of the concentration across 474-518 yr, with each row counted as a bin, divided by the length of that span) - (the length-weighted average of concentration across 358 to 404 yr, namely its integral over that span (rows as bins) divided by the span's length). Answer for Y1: 15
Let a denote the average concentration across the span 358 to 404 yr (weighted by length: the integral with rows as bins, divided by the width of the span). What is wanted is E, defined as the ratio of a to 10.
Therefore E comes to 36.3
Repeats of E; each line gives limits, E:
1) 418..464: 37.3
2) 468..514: 37.8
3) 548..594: 37.2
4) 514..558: 35.6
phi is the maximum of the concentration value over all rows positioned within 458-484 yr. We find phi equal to 400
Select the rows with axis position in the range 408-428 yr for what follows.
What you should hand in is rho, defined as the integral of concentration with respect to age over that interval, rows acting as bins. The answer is 7304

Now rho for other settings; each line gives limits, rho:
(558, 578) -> 7594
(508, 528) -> 7352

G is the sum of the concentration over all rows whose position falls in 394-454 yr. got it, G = 4499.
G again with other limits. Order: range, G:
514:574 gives 4338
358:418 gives 4339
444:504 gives 4452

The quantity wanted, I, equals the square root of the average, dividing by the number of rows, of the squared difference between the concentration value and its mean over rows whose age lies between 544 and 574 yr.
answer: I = 19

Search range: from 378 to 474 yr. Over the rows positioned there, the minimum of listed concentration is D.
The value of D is 343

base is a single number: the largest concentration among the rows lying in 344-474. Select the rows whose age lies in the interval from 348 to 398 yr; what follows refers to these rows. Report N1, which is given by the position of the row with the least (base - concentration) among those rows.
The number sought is 396.0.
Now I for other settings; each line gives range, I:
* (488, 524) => 23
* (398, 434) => 15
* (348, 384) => 9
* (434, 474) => 17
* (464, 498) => 16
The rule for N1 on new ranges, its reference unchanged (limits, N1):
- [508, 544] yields 511.0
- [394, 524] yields 511.0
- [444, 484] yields 466.0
